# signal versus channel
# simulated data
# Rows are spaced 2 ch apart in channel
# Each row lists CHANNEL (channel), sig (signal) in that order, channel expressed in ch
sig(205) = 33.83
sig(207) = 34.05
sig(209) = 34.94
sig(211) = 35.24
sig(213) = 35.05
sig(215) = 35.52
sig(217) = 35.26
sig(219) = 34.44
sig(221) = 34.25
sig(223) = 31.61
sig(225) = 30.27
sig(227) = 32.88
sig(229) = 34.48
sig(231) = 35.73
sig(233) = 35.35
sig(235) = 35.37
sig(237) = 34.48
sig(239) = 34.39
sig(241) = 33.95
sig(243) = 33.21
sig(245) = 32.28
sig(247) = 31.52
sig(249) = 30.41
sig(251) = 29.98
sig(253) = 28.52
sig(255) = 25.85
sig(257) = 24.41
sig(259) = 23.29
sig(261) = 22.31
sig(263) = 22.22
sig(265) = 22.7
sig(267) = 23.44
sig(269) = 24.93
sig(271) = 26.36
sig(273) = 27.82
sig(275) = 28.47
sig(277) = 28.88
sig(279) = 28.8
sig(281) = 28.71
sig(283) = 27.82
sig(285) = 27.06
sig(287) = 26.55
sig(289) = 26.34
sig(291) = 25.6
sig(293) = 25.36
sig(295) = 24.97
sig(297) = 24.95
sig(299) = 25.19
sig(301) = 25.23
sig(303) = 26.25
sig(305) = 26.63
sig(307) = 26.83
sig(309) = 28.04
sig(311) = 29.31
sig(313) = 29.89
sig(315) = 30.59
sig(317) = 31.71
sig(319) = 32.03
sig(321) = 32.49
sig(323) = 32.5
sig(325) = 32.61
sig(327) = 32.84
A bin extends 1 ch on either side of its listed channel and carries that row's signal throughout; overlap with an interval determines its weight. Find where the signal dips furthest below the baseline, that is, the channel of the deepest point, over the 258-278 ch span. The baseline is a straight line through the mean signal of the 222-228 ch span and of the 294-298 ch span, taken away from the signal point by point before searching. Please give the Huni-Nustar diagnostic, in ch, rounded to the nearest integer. 261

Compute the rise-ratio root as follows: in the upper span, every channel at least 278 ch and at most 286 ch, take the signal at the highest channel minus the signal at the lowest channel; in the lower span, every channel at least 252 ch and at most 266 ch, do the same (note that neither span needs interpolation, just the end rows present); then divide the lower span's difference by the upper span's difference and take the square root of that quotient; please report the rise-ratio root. 1.83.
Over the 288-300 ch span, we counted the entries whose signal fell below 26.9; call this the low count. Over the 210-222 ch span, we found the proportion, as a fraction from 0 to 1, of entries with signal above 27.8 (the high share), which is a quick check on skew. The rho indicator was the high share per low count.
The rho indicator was 0.2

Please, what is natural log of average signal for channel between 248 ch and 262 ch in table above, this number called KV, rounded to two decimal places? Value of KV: 3.27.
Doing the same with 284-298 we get 3.25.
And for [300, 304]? 3.25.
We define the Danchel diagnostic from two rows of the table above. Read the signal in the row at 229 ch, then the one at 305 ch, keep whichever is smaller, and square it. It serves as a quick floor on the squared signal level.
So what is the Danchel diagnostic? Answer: 709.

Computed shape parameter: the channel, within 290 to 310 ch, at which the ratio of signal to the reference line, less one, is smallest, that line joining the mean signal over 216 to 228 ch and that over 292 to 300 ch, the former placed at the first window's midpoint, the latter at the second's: 295 ch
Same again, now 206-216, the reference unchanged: 207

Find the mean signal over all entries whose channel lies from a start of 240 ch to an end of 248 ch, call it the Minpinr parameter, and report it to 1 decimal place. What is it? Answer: 32.7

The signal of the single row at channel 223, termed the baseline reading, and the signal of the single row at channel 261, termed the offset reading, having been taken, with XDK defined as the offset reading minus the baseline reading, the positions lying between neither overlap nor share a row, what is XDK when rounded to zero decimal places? -9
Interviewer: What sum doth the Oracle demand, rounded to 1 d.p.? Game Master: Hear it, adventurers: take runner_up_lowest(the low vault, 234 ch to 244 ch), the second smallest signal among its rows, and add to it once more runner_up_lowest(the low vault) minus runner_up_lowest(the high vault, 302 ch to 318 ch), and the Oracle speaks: 41.3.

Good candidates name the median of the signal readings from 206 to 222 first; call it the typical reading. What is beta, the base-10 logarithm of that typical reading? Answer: 1.54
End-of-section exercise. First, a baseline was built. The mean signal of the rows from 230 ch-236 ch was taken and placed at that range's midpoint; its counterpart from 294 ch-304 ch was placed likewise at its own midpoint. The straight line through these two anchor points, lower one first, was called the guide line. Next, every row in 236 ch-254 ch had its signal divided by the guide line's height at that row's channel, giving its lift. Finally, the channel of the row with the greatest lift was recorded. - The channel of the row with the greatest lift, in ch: 239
